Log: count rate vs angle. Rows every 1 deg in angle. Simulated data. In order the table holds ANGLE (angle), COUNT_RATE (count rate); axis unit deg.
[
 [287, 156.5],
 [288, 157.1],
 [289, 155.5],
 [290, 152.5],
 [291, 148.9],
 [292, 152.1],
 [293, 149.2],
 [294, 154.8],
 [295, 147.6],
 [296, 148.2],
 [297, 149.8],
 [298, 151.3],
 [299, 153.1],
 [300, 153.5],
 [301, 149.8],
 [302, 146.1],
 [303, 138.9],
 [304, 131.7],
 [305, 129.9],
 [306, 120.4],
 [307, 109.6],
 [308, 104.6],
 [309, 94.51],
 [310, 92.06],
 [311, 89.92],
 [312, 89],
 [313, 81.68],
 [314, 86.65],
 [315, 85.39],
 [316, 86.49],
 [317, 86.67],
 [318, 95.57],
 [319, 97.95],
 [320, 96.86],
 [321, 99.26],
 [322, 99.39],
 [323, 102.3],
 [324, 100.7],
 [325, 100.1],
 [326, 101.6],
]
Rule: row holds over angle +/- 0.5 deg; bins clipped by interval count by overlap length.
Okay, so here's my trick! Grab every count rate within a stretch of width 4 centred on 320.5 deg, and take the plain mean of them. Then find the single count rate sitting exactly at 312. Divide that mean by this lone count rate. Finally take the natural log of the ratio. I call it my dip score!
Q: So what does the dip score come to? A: 0.10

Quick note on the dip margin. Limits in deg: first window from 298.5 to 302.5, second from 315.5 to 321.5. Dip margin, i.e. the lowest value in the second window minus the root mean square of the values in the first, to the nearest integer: -64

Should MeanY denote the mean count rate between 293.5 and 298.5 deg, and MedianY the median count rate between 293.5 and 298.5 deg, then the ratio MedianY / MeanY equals 1.00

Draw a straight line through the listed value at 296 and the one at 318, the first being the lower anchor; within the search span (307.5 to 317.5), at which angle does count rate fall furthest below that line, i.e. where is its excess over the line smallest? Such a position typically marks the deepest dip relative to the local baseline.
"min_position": 313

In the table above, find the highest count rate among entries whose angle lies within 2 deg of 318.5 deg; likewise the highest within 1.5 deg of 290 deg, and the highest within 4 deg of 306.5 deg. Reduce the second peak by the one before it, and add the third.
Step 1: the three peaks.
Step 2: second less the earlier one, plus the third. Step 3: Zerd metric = 196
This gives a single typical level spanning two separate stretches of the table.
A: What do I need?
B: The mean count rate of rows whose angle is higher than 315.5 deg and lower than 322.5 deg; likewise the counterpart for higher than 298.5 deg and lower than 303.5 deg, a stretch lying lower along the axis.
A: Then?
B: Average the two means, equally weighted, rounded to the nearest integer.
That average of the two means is 121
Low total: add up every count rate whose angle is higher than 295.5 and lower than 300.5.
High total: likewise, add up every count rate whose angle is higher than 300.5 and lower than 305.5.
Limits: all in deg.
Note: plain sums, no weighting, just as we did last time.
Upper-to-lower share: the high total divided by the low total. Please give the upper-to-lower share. 0.92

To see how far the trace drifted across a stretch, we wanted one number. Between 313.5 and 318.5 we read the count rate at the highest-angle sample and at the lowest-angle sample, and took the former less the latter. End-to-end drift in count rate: 9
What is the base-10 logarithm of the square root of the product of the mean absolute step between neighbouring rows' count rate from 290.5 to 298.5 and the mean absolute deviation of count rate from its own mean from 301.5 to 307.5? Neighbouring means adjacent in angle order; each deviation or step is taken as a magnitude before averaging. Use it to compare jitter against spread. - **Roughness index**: 0.75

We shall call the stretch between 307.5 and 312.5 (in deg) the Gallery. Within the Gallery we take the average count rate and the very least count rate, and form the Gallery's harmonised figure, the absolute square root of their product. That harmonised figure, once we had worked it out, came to 91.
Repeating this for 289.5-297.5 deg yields 149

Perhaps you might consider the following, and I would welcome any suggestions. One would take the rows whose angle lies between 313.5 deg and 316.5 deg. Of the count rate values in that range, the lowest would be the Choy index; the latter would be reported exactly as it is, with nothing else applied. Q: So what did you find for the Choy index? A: 85.39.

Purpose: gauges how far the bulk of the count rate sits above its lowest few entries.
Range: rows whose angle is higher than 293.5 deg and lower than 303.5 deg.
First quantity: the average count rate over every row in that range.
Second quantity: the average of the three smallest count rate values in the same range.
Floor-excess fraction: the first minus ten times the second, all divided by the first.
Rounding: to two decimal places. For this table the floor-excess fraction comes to -8.66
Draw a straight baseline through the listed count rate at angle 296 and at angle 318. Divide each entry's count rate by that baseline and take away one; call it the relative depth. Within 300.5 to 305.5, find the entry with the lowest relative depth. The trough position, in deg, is 304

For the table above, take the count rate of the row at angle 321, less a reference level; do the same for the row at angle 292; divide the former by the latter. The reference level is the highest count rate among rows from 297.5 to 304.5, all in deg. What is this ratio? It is 39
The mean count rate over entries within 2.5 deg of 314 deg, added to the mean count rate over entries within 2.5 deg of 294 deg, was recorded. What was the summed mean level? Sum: 236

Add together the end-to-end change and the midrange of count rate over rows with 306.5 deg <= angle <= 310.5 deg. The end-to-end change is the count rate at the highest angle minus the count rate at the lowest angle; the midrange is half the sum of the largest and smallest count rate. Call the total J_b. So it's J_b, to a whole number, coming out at 83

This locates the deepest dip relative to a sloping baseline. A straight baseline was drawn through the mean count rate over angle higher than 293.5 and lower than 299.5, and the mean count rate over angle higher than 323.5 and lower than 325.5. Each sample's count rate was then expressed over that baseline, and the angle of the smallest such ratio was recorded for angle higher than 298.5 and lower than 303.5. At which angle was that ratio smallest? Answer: 303 deg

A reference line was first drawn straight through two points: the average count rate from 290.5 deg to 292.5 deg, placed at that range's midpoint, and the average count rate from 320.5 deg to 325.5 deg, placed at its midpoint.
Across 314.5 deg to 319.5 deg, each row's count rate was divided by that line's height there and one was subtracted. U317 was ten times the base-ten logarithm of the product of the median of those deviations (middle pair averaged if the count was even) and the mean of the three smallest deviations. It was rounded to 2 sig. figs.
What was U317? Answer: -13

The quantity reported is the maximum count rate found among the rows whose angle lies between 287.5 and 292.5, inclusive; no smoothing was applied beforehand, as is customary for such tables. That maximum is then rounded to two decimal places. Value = 157.10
